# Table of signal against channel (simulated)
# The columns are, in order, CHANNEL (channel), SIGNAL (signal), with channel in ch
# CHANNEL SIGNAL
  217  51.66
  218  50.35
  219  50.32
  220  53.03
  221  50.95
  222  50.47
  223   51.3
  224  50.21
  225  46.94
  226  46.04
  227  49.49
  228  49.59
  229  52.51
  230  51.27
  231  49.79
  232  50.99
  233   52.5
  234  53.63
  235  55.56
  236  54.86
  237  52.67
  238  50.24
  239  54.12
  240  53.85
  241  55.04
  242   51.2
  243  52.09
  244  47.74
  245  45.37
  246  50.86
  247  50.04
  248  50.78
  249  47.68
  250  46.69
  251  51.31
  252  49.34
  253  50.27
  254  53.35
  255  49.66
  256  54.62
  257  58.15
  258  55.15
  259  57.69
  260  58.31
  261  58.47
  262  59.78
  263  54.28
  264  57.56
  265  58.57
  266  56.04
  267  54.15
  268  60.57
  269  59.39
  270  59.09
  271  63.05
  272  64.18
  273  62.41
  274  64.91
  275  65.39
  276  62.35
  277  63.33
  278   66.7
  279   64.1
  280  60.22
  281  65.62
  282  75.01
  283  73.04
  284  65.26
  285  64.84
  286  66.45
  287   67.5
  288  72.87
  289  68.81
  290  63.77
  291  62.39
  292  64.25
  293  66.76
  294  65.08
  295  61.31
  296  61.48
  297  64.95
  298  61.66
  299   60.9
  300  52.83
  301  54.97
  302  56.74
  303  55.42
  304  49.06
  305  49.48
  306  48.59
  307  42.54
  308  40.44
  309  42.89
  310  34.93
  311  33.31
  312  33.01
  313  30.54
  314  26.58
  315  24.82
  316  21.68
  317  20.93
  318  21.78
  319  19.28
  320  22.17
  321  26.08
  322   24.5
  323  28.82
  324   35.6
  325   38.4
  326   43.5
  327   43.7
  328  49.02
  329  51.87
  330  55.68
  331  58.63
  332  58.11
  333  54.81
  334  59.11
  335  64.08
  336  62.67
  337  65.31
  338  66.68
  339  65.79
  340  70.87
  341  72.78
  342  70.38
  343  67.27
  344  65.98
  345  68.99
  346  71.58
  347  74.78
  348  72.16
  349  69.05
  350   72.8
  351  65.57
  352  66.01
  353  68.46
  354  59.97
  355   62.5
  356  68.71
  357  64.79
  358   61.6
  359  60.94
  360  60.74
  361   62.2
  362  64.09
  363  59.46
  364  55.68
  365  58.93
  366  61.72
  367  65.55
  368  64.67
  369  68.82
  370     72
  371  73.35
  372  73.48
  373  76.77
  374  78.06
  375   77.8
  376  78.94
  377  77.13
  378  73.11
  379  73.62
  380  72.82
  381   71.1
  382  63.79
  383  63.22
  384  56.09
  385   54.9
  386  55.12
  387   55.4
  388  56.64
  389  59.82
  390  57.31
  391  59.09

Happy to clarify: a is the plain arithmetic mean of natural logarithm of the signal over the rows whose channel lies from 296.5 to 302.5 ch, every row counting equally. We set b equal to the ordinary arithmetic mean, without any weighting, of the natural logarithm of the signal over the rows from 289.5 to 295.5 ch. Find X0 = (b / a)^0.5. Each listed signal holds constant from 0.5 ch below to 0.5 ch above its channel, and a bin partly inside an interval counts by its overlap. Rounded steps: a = 4.07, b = 4.16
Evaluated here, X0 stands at 1.01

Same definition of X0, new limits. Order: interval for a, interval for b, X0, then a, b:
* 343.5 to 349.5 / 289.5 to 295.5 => 0.99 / 4.25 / 4.16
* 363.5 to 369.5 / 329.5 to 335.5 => 0.99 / 4.13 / 4.07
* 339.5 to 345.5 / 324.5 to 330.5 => 0.95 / 4.24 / 3.84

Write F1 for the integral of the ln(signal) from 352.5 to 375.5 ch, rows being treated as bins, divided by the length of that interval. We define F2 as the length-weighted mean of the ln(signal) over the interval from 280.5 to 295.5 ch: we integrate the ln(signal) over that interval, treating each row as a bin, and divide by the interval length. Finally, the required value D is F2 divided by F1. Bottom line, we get 1.003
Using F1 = 4.19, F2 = 4.20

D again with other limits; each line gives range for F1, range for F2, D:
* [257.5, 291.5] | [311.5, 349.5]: 0.921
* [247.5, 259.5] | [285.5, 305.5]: 1.041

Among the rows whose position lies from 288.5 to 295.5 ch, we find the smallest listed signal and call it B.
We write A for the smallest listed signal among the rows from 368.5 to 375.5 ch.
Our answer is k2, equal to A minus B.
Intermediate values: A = 68.82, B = 61.31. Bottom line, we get 8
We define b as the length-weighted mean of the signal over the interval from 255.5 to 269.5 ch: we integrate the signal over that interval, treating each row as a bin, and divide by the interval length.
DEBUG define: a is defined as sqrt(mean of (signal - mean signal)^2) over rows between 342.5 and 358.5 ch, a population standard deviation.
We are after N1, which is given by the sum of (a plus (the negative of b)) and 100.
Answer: 47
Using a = 4.0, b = 57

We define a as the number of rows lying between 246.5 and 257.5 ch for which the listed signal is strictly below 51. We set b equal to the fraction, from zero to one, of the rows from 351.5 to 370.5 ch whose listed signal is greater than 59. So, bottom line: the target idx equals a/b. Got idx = 8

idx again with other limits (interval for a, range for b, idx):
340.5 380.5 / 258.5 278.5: 0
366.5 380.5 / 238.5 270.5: 0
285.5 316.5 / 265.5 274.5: 17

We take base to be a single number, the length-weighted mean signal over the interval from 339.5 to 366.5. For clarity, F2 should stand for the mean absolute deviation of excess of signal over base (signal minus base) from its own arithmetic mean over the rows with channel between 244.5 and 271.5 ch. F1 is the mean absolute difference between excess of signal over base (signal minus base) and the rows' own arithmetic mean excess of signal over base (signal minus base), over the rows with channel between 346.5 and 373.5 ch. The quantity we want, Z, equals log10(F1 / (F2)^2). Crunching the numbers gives -0.5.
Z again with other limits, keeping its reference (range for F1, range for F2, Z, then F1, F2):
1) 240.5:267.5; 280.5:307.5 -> -1.0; 4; 6.2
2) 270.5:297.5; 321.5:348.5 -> -1.7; 3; 11.3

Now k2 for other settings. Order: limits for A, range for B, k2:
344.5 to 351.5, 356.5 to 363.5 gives 6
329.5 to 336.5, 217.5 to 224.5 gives 5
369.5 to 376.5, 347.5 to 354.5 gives 12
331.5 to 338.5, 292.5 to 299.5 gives -6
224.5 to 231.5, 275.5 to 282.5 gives -14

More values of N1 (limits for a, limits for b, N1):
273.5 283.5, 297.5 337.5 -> 61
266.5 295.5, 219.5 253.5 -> 53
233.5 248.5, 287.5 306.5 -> 43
